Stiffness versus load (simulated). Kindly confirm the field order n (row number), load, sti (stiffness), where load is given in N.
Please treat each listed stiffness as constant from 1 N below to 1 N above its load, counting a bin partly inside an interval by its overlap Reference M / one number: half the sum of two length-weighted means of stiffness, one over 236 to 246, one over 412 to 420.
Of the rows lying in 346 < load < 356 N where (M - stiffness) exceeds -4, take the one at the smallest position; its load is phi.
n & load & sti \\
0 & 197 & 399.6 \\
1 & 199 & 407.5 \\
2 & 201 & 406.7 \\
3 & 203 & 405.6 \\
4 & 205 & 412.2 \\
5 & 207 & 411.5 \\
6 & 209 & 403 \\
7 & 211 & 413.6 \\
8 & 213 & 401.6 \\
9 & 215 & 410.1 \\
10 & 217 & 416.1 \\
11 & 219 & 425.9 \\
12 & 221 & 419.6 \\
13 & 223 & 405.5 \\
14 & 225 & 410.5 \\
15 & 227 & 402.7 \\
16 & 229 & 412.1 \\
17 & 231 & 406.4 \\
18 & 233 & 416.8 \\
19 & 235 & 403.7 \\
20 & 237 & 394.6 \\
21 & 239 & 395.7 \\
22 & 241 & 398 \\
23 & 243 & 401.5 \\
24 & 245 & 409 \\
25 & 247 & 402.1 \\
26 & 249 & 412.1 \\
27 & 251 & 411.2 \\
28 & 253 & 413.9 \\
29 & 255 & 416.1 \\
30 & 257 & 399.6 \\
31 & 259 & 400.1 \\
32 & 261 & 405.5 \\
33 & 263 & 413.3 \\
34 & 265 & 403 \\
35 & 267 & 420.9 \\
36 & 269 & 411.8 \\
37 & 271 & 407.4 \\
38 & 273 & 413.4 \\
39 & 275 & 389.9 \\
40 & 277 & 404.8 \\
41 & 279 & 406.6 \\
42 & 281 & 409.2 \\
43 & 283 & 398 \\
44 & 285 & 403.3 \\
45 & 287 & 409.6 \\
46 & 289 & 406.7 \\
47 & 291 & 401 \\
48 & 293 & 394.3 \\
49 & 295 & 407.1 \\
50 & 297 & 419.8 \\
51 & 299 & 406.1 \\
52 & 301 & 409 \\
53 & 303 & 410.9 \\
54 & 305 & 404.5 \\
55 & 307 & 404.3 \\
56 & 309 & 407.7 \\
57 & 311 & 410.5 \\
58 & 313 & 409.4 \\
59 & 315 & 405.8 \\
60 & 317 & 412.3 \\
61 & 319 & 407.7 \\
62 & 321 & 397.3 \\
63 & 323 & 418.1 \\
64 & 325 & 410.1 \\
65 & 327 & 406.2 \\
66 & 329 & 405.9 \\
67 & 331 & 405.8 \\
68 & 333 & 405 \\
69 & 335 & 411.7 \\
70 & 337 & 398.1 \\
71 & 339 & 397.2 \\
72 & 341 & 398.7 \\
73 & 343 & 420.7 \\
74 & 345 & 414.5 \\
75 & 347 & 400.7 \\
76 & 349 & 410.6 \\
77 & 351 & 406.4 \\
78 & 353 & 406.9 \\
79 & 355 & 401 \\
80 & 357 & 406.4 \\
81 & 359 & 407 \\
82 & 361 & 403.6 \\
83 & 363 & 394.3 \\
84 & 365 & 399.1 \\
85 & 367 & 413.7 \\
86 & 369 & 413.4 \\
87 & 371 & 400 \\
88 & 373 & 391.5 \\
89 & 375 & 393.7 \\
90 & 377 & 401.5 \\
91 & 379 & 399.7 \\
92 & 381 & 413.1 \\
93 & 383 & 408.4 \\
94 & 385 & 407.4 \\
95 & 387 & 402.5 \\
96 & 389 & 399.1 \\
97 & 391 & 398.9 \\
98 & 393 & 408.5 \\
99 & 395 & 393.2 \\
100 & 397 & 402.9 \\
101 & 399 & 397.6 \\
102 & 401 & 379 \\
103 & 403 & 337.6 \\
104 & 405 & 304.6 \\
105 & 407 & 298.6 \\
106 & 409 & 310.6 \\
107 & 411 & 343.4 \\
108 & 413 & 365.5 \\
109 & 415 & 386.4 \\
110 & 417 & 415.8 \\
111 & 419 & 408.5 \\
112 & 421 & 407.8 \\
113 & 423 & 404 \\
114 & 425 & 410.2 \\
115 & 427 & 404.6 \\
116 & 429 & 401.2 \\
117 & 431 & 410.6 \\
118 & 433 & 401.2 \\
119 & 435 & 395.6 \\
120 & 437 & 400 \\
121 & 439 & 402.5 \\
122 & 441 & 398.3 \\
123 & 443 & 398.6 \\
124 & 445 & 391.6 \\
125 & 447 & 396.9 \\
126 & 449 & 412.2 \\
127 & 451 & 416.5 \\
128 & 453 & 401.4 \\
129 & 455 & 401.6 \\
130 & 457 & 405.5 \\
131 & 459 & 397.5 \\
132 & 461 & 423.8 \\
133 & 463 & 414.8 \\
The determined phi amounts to 347 N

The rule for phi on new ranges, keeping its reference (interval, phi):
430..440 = 435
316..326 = 321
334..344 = 337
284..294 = 293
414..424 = 415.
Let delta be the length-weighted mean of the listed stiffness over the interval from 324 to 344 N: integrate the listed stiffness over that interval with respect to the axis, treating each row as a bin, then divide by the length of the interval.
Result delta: 406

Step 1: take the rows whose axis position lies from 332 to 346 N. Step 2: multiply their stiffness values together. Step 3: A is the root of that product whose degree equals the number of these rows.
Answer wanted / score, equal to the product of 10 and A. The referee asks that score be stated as 4065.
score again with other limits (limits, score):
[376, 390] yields 4045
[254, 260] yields 4052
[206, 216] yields 4079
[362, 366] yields 3967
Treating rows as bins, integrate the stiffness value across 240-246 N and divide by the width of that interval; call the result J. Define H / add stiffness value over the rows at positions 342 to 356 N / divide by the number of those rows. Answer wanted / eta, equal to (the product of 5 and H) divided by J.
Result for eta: 5.07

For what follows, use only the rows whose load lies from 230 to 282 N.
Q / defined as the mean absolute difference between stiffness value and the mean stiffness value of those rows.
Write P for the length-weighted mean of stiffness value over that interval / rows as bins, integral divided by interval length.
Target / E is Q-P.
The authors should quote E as -400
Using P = 406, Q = 6.0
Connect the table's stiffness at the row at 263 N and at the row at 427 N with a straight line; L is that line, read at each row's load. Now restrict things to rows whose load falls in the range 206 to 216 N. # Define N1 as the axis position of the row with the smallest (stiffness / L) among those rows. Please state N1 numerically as 213 N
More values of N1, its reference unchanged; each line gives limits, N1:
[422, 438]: 435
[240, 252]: 241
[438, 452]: 445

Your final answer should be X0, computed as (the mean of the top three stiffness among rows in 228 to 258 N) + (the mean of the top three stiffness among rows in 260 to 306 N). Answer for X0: 834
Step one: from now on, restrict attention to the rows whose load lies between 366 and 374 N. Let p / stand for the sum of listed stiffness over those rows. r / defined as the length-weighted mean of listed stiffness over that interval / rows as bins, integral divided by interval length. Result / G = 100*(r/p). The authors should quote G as 25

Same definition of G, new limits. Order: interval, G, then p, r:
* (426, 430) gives 50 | 806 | 403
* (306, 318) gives 17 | 2450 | 408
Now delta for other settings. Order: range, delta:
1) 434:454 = 401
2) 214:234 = 413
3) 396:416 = 353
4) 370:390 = 402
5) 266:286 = 407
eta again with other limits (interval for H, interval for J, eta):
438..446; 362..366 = 5.01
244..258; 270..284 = 5.06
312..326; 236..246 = 5.11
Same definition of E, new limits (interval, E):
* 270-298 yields -399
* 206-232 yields -405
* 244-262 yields -402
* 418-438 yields -400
